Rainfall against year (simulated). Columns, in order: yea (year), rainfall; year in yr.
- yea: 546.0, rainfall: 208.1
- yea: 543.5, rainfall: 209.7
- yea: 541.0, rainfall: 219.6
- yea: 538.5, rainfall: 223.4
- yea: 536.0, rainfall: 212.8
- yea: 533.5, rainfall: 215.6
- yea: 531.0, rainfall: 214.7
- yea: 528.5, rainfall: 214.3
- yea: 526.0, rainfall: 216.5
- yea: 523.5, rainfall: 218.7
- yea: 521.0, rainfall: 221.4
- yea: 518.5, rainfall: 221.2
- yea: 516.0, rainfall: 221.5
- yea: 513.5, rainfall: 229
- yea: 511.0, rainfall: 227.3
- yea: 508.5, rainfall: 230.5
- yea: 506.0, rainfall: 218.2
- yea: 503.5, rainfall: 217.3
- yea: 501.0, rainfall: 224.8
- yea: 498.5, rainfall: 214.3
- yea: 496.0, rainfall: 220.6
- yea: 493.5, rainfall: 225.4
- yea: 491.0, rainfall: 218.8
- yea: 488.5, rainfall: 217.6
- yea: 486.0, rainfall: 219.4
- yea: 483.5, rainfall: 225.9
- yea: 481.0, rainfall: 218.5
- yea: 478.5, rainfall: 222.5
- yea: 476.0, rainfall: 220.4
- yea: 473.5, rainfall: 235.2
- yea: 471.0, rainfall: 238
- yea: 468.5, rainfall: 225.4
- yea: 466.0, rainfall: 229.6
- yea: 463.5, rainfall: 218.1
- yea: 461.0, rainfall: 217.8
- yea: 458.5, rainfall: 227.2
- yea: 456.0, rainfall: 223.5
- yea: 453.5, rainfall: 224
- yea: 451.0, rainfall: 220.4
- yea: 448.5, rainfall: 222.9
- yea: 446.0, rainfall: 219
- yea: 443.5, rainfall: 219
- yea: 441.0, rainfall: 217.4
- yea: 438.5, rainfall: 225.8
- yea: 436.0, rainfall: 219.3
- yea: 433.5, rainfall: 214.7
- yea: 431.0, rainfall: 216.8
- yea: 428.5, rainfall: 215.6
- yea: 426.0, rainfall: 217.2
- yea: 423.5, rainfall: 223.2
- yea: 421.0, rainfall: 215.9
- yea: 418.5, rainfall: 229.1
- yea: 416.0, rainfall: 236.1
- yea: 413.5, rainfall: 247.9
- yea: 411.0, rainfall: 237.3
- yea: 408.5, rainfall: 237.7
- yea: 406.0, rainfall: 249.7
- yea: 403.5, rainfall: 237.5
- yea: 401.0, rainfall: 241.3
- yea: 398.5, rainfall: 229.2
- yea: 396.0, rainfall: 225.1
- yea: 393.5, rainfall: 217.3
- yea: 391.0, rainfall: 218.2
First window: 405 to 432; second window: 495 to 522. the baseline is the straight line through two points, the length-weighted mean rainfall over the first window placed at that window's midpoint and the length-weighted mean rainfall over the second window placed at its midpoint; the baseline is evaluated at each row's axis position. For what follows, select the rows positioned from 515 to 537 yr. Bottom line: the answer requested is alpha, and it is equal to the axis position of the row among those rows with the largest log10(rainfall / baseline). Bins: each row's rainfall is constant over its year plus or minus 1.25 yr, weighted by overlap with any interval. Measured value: 521.0 yr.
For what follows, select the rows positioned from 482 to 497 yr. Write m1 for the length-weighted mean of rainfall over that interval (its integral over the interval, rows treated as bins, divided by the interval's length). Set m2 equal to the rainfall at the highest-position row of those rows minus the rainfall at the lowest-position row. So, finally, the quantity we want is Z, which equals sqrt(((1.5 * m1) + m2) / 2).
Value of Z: 12.78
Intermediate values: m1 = 221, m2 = -5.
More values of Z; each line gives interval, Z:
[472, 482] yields 12.65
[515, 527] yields 12.74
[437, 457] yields 12.84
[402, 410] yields 13.46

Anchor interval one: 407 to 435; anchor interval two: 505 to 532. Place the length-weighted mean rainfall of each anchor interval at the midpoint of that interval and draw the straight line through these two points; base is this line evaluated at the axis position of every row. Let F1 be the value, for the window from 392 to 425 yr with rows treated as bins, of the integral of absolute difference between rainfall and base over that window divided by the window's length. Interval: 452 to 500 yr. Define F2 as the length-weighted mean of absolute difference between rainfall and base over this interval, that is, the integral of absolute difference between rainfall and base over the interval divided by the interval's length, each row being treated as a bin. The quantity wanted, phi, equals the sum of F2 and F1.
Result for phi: 14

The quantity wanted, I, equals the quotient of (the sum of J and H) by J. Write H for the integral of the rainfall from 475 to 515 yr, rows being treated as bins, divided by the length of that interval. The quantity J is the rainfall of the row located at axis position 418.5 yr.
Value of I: 1.97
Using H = 222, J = 229.1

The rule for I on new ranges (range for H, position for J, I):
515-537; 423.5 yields 1.97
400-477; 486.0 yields 2.03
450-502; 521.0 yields 2.01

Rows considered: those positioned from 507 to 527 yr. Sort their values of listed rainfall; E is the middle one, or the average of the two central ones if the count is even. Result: 221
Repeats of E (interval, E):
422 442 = 217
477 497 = 220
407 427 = 233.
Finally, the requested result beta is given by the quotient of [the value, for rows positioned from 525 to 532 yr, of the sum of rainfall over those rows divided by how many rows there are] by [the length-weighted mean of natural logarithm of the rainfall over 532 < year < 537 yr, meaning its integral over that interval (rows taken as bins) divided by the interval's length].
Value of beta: 40.1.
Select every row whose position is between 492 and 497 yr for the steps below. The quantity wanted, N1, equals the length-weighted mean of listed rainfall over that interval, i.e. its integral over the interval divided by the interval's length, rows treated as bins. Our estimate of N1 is 223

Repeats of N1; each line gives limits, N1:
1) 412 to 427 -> 229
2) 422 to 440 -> 219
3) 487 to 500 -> 219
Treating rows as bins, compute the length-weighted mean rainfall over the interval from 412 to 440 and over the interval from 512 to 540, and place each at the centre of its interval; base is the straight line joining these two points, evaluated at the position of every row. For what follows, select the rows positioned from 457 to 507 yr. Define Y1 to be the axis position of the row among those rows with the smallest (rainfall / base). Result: 498.5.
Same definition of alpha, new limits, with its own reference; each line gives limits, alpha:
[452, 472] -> 471.0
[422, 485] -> 471.0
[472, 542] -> 473.5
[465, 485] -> 471.0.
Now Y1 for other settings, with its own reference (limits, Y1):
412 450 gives 433.5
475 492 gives 488.5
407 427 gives 421.0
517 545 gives 543.5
